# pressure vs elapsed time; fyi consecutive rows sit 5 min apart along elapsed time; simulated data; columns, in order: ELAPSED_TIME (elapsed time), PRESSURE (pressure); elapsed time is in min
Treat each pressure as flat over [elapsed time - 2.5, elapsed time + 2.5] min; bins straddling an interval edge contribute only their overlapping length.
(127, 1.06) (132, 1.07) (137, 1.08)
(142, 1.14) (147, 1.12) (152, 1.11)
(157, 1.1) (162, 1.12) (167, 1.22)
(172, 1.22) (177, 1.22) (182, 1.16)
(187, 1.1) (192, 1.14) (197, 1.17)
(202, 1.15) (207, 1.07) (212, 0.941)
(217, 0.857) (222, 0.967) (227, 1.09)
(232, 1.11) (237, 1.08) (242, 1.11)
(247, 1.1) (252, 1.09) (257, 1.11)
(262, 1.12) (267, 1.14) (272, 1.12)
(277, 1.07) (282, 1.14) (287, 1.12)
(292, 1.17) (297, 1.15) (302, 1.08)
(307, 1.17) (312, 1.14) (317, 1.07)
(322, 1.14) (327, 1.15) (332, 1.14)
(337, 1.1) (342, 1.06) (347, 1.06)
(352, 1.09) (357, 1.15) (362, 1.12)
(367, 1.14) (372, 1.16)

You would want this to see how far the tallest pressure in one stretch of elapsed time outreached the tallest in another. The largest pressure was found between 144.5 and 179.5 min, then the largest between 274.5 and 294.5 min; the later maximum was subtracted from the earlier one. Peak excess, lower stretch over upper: 0.05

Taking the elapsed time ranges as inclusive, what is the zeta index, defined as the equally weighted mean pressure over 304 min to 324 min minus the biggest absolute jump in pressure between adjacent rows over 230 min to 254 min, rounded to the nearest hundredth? 1.10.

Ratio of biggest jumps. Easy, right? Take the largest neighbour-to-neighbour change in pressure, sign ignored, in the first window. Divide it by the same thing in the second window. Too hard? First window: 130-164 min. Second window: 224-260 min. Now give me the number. 2.0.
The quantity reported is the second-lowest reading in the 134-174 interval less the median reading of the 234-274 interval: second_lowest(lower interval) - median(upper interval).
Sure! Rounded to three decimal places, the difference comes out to -0.010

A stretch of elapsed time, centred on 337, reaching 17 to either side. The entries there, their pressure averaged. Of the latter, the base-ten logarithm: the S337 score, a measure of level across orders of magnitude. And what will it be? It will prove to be 0.044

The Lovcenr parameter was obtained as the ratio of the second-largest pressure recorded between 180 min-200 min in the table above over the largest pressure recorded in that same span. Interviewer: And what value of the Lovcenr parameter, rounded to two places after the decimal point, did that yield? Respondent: 0.99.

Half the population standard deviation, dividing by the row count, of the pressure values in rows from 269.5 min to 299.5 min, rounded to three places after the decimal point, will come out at 0.016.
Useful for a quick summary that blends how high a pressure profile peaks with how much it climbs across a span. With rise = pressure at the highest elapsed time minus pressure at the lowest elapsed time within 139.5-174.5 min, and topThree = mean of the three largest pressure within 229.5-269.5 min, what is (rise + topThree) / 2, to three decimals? 0.602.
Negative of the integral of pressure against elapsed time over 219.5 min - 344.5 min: -139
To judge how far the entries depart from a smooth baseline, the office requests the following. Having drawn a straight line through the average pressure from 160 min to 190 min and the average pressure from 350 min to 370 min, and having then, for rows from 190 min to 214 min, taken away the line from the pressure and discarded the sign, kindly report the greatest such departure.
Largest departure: 0.223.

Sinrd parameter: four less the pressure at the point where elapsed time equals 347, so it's 2.940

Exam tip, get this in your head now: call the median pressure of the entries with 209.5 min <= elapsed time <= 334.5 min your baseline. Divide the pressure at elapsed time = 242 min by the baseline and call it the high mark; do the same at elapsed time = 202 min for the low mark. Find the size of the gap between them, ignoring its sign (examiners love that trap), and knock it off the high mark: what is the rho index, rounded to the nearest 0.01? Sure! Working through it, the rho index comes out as 0.96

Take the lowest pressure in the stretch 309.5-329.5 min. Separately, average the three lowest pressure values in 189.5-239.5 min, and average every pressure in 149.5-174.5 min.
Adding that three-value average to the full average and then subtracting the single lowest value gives 1.01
